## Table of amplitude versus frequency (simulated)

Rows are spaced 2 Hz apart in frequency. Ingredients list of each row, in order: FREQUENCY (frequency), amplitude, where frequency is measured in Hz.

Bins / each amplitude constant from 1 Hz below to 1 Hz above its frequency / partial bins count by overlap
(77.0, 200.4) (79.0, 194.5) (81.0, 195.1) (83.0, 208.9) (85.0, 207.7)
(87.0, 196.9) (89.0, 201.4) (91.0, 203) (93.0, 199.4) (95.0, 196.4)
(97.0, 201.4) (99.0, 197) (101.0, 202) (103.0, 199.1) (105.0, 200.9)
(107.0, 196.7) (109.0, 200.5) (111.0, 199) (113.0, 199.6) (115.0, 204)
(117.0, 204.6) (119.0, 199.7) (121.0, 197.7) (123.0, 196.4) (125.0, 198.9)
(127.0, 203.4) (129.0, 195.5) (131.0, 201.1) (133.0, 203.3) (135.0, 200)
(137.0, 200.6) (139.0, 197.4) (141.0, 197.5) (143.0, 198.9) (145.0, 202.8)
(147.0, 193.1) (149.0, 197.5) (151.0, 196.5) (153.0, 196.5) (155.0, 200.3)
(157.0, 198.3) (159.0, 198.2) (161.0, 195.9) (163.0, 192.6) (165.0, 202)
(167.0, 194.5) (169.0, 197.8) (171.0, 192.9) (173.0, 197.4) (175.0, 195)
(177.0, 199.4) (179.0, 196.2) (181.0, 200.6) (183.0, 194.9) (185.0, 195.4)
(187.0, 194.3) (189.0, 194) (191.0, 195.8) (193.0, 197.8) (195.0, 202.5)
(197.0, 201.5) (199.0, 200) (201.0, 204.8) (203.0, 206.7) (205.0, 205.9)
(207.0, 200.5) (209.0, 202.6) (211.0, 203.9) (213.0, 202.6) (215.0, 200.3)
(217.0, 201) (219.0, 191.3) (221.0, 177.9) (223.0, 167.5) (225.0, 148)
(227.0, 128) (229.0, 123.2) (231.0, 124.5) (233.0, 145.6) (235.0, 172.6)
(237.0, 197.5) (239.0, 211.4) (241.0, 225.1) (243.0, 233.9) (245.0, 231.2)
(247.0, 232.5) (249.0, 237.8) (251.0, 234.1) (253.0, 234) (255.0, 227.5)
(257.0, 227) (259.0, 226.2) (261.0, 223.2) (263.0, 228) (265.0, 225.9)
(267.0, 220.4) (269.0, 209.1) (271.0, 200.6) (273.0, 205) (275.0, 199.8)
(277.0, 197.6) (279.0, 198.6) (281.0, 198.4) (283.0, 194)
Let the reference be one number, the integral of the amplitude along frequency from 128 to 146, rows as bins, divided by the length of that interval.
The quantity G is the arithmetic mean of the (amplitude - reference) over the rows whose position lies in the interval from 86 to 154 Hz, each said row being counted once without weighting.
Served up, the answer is -0.3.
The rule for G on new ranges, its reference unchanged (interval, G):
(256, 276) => 16.8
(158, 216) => -0.9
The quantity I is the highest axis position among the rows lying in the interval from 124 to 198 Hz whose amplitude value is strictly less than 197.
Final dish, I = 191.0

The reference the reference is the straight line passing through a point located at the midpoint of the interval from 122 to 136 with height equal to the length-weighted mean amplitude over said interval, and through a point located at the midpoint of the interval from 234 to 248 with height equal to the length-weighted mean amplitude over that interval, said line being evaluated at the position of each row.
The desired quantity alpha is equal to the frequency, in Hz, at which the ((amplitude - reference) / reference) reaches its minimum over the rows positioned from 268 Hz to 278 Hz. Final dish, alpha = 277.0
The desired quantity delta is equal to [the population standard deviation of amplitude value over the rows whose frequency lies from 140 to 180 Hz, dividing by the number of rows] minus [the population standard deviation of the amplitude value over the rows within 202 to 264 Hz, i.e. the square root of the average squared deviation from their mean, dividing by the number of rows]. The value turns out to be -31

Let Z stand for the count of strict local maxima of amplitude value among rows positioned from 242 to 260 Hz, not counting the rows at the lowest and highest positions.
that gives 1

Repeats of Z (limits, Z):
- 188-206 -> 2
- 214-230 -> 1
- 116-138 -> 2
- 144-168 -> 3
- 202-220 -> 2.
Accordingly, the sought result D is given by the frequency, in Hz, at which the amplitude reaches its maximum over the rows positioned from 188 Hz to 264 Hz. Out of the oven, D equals 249.0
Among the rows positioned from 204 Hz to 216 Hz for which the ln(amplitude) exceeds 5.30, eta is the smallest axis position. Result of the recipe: 205.0 Hz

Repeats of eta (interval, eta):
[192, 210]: 195.0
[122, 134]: 127.0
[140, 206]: 145.0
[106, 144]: 109.0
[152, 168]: 165.0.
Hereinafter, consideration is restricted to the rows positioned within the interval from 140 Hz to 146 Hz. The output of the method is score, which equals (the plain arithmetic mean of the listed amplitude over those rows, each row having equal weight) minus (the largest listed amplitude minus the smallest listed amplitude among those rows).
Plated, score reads 194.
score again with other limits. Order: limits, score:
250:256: 225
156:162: 195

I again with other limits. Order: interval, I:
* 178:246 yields 235.0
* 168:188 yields 187.0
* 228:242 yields 235.0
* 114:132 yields 129.0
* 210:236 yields 235.0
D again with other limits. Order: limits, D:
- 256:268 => 263.0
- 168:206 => 203.0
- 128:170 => 133.0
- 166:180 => 177.0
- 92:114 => 101.0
